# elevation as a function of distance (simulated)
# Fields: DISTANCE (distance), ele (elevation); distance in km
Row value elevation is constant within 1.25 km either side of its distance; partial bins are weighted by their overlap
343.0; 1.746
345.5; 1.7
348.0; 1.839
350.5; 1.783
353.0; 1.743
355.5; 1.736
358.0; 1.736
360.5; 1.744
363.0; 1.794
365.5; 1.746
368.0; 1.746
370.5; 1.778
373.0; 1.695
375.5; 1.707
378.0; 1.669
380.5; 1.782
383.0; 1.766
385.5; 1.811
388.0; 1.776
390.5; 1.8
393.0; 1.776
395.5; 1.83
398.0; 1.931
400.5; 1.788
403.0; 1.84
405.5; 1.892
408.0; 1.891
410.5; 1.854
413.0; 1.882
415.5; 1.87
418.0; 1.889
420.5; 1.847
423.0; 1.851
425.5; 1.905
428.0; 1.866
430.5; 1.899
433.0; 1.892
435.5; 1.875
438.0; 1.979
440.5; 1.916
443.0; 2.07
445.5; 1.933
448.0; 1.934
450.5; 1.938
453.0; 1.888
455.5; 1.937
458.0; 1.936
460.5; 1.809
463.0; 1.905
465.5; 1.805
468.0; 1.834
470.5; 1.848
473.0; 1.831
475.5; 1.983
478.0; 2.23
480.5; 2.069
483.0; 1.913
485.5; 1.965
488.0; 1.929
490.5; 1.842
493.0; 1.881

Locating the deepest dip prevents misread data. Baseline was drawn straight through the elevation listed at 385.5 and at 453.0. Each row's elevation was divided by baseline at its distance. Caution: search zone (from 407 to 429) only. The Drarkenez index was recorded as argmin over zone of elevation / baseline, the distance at 420.5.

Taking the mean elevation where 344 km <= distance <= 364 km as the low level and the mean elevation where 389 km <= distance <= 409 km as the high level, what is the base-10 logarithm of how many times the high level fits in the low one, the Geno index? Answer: -0.020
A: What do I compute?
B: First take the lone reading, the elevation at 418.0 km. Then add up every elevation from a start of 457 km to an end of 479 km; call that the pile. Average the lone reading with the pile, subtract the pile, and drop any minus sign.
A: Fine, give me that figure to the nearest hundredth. 7.65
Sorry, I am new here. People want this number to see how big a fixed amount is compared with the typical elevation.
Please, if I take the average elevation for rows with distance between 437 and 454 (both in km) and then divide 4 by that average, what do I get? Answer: 2.05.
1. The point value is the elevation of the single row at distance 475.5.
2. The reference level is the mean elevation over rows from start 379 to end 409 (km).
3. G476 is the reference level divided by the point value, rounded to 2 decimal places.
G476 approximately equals 0.92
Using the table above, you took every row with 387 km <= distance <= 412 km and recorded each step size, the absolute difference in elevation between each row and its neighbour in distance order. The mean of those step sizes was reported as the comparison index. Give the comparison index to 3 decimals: 0.054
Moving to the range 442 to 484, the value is 0.084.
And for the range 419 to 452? 0.051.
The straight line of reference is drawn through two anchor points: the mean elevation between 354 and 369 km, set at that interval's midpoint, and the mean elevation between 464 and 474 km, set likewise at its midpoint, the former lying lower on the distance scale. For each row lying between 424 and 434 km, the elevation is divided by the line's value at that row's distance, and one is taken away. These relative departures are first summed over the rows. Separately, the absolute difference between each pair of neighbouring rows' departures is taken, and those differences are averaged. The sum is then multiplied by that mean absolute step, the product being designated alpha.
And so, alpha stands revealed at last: 0.0030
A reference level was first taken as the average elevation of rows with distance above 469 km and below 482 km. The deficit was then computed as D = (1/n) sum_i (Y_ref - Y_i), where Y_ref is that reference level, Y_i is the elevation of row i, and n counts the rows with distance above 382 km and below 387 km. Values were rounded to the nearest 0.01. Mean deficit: 0.20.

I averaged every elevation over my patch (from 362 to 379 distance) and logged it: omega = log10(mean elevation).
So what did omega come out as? 0.239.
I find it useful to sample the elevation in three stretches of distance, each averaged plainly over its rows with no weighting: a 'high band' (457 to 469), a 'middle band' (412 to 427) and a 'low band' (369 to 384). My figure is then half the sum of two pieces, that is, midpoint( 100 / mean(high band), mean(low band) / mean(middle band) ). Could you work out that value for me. 27.4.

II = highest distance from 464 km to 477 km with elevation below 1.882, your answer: 473.0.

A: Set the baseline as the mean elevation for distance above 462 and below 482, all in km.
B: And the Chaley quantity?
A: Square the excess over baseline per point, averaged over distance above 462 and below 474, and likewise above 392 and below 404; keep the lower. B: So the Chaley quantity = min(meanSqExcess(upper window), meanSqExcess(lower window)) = 0.010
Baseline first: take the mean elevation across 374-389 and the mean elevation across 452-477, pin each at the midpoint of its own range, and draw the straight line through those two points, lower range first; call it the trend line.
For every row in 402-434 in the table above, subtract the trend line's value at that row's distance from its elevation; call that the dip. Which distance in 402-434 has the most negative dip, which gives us 420.5 km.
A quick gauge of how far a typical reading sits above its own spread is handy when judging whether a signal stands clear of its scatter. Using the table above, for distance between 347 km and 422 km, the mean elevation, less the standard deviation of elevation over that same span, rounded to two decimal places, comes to 1.73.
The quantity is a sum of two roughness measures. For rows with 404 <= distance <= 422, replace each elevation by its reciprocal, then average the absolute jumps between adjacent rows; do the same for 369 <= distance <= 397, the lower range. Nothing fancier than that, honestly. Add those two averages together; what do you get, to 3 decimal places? 0.021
